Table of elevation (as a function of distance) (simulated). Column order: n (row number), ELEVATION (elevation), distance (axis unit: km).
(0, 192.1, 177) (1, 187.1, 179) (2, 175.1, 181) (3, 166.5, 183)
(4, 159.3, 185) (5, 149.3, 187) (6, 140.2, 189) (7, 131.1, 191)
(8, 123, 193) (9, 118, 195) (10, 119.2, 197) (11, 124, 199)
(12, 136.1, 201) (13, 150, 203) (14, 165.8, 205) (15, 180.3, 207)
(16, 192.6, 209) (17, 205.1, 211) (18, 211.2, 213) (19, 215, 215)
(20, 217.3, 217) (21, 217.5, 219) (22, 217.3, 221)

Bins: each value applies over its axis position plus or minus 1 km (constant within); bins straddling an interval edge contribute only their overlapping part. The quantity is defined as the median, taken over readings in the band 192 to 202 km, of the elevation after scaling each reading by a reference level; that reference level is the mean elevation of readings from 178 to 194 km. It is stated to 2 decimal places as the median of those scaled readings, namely 0.80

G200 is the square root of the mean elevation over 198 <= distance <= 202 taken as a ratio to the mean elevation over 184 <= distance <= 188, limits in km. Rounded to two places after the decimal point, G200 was 0.92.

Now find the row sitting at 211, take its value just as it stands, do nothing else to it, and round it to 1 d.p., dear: 205.1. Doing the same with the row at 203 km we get 150.0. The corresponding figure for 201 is 136.1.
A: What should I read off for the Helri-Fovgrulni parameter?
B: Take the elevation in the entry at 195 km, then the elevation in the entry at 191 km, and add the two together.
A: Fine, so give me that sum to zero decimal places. 249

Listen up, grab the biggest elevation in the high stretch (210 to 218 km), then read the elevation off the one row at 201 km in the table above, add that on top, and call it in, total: 353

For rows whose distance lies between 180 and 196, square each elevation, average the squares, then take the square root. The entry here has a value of 147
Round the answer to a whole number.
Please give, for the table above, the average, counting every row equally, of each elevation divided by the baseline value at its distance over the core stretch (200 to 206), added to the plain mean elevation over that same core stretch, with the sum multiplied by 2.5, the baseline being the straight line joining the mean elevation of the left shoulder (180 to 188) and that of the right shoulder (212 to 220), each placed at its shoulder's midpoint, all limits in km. 379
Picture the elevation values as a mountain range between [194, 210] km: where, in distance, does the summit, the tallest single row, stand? 209 km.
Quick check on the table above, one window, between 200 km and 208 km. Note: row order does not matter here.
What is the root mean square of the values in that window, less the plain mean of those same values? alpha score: 0.87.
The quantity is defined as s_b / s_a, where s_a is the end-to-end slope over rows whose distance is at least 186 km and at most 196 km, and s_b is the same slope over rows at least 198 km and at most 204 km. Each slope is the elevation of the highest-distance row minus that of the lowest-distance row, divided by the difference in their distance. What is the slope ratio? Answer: -1.7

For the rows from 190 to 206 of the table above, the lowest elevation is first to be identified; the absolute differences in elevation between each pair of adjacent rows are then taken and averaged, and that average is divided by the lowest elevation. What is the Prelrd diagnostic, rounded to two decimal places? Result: 0.07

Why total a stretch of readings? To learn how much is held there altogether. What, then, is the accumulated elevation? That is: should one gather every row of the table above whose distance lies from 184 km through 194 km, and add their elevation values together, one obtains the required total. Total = 703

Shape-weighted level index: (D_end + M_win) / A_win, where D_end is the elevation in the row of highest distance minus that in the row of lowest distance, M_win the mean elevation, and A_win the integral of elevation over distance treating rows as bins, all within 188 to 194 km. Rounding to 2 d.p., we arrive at 0.14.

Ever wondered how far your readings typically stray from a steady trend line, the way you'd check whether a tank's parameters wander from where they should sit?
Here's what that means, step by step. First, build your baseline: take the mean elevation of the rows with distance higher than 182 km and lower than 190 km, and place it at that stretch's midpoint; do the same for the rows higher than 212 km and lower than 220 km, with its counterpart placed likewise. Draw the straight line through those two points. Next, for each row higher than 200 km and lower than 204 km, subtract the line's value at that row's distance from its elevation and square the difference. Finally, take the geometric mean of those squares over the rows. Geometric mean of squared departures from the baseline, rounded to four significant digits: 1871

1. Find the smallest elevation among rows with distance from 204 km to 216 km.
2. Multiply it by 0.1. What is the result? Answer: 16.6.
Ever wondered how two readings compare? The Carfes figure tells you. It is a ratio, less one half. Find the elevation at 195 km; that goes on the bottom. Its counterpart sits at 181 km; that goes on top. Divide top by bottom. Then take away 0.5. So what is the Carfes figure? 1.0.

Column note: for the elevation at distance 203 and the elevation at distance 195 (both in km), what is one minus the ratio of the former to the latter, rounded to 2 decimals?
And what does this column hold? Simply -0.27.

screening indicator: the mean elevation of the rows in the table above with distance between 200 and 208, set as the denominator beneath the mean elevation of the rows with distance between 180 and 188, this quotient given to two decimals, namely 1.03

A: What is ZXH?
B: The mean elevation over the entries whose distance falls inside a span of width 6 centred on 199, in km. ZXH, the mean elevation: 126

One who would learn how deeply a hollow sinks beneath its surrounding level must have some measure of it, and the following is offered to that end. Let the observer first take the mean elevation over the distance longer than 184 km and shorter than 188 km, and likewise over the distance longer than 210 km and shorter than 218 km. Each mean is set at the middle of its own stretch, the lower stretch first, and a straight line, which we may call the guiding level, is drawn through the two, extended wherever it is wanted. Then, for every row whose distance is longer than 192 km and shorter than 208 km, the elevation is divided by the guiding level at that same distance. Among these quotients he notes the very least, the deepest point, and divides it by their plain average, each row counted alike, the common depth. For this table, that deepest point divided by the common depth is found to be 0.888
